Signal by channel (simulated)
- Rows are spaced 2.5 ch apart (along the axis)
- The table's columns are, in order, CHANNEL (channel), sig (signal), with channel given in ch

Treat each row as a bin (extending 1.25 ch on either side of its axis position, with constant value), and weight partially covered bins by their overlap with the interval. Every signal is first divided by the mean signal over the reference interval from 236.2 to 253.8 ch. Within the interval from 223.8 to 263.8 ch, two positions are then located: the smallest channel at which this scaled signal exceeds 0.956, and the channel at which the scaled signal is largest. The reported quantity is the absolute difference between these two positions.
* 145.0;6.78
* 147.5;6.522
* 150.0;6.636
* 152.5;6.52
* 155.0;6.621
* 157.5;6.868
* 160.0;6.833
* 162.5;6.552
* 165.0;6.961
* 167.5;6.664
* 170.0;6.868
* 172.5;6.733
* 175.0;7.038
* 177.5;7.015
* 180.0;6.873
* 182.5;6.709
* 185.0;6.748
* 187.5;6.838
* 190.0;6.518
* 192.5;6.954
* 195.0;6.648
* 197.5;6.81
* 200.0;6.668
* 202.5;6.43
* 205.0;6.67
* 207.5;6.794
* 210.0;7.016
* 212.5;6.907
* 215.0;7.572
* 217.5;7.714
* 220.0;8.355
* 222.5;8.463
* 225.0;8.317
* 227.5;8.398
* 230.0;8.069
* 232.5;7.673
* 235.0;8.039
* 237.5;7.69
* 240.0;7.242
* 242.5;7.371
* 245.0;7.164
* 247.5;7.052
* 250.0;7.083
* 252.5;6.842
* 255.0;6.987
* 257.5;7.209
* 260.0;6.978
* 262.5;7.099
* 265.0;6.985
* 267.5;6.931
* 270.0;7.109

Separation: 2.5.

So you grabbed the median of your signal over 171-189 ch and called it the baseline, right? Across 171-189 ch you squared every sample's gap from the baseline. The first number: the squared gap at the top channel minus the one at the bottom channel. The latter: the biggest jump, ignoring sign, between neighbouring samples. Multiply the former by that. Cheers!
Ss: 0.0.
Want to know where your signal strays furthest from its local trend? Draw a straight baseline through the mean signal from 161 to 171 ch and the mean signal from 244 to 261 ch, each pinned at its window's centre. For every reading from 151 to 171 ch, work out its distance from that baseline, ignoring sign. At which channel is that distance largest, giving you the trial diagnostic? 165.0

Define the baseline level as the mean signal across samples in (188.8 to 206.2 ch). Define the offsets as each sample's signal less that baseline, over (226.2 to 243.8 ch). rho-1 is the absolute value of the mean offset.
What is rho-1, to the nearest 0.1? 1.1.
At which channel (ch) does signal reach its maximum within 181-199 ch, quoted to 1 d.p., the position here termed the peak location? 192.5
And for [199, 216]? 215.0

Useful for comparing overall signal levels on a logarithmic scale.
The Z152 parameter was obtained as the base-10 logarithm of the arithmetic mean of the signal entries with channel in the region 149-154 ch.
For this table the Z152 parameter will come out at 0.818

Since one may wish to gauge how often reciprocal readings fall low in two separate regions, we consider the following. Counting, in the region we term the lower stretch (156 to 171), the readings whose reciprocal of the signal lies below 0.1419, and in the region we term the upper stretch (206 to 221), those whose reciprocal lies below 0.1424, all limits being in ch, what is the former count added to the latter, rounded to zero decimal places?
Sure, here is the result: 3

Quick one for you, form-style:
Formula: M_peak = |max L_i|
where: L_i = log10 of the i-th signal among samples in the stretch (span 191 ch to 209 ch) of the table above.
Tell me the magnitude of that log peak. 0.84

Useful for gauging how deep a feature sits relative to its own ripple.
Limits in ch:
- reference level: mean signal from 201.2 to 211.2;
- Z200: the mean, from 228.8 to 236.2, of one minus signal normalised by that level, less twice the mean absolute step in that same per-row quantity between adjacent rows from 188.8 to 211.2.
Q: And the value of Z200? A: -0.25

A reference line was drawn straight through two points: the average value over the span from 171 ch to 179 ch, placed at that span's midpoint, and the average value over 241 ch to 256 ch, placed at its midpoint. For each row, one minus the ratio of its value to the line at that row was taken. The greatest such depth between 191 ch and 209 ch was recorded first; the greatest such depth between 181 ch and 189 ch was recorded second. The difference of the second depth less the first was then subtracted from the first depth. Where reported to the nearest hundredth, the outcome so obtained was 0.13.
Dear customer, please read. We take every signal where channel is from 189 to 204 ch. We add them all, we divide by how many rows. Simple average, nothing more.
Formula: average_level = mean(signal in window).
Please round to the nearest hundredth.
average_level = 6.67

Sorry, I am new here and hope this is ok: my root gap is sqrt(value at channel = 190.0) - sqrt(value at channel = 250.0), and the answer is -0.11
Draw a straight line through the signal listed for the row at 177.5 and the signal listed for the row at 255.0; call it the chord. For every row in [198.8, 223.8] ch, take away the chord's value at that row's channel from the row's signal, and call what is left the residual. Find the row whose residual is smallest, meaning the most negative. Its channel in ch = 202.5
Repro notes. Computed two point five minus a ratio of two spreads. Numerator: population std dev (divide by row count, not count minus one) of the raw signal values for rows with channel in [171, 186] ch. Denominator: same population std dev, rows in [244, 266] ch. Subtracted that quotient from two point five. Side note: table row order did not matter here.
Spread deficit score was 1.22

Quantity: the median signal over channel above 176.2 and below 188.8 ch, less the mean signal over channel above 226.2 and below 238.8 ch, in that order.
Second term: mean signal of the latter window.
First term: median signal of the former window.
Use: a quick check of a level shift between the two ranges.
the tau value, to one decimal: -1.1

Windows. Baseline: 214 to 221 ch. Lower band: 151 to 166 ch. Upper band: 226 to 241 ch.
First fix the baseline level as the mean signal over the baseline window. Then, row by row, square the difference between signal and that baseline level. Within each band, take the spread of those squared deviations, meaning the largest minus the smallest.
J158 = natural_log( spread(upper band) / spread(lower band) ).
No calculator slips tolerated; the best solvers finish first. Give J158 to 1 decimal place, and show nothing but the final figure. -1.0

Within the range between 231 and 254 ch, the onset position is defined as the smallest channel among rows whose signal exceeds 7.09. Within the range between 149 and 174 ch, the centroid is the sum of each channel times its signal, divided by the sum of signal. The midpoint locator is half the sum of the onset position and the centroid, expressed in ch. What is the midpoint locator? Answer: 196.9 ch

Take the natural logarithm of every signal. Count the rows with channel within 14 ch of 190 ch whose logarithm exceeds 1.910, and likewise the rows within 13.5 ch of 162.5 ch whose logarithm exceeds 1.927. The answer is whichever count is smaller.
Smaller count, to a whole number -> 2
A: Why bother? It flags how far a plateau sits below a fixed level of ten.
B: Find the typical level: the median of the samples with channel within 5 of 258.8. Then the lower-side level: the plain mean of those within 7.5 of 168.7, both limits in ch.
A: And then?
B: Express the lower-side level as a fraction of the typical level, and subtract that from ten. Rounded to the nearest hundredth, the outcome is 9.03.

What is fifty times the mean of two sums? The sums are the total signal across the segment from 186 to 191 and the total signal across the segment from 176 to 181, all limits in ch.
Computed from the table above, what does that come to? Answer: 681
